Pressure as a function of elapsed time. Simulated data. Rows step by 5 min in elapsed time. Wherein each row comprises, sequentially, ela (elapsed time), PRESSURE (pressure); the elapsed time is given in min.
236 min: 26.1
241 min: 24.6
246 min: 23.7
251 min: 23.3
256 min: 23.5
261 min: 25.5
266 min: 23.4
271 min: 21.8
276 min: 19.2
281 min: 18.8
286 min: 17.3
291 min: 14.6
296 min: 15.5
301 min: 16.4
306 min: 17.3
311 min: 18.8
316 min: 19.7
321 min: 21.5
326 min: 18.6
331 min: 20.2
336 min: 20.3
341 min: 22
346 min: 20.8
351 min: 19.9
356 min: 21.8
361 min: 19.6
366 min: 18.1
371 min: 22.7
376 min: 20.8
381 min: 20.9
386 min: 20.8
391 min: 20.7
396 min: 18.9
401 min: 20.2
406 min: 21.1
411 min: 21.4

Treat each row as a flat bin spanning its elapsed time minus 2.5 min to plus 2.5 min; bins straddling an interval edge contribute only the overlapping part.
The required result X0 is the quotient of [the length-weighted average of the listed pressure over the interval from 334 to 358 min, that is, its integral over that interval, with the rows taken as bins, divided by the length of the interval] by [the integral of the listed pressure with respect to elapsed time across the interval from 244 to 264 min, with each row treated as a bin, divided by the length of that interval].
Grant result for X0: 0.87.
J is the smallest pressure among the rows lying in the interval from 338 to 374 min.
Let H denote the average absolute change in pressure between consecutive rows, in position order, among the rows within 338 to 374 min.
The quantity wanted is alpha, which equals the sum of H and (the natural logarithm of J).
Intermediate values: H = 2.05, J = 18.1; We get 4.95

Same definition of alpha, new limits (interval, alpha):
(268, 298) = 4.30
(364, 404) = 4.31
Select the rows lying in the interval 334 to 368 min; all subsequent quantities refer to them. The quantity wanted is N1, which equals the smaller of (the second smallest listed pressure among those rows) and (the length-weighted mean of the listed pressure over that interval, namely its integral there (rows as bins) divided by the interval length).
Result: 19.6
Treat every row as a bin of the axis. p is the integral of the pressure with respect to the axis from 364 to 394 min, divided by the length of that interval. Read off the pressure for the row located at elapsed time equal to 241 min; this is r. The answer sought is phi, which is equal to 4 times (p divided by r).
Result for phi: 3.36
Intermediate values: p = 21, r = 24.6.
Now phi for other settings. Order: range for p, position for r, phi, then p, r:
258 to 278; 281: 4.80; 23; 18.8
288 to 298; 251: 2.60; 15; 23.3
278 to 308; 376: 3.21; 17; 20.8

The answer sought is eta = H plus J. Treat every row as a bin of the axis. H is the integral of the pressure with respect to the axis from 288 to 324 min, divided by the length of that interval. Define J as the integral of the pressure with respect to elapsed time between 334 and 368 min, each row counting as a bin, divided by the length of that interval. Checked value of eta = 38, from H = 17.7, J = 20.39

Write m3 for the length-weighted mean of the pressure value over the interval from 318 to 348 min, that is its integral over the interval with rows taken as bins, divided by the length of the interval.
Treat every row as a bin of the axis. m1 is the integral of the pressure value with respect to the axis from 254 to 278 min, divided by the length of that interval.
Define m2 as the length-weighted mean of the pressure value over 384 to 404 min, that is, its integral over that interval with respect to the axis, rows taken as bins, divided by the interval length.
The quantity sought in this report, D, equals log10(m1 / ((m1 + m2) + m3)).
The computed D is -0.446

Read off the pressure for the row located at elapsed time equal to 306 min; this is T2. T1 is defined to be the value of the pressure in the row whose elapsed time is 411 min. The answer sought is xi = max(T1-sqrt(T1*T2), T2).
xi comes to 17.3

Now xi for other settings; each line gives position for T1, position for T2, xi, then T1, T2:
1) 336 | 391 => 20.7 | 20.3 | 20.7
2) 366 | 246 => 23.7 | 18.1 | 23.7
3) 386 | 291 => 14.6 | 20.8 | 14.6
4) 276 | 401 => 20.2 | 19.2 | 20.2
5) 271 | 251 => 23.3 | 21.8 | 23.3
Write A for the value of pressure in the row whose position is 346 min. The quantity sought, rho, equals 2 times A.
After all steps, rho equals 42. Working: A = 20.8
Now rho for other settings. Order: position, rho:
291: 29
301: 33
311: 38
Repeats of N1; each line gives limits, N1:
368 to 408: 20.2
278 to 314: 15.5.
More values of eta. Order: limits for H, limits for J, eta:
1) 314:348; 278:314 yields 37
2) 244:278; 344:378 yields 43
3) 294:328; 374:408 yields 39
